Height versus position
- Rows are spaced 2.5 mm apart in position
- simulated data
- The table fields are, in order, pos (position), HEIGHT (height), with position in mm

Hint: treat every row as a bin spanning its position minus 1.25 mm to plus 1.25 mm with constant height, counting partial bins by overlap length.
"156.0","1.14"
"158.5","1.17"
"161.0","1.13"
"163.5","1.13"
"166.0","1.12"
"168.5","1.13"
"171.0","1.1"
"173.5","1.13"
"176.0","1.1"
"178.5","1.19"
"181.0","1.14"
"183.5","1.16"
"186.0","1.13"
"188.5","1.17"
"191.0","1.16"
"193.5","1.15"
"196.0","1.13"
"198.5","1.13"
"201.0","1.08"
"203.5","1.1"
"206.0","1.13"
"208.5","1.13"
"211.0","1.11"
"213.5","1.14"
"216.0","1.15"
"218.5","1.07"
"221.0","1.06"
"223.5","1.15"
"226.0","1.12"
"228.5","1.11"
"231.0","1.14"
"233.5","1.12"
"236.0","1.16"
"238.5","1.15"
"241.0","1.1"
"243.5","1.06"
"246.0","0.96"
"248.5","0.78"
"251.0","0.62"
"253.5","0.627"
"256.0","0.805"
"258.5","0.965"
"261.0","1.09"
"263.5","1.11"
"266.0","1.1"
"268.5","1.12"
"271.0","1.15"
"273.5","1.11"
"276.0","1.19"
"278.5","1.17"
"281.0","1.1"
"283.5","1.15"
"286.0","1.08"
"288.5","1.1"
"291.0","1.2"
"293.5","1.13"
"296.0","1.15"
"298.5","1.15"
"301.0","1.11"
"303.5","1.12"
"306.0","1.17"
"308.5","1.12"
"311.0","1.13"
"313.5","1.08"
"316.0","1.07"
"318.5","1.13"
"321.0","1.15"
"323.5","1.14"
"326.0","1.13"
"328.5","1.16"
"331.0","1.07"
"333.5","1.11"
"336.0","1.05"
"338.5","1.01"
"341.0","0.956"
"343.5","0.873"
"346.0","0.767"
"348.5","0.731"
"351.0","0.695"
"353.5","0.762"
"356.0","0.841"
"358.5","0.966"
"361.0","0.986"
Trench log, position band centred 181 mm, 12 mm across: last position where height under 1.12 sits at 176.0 mm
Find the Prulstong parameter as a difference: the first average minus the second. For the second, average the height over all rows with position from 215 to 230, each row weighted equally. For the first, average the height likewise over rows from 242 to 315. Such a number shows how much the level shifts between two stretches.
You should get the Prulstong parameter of -0.053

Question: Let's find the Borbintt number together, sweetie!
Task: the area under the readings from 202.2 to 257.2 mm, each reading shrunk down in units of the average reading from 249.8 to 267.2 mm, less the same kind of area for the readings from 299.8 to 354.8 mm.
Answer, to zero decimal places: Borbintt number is 1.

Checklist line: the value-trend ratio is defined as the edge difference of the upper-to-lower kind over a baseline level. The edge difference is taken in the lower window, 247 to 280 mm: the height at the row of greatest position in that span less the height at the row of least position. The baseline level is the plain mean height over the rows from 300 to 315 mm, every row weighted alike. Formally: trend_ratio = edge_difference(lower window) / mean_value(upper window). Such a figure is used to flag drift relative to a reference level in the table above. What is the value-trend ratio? 0.35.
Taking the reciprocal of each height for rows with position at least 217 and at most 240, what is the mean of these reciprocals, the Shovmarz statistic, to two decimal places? 0.89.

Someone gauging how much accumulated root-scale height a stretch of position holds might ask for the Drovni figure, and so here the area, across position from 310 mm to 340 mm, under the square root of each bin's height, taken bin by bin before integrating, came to 31.5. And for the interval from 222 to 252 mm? 30.5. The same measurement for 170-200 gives 32.0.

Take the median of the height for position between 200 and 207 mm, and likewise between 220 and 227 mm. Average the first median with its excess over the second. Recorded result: 0.540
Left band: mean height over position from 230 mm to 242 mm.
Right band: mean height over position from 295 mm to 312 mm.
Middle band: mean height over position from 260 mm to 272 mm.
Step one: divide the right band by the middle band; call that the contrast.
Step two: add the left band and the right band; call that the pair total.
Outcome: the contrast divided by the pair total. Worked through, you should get 0.449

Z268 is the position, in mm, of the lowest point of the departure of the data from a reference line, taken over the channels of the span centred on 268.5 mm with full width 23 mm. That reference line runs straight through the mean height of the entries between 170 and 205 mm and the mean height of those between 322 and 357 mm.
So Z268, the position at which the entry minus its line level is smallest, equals 258.5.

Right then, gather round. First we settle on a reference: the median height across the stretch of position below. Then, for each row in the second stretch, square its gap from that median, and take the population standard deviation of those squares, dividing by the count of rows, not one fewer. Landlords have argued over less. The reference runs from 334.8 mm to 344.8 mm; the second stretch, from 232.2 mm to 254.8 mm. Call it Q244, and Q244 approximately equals 0.05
